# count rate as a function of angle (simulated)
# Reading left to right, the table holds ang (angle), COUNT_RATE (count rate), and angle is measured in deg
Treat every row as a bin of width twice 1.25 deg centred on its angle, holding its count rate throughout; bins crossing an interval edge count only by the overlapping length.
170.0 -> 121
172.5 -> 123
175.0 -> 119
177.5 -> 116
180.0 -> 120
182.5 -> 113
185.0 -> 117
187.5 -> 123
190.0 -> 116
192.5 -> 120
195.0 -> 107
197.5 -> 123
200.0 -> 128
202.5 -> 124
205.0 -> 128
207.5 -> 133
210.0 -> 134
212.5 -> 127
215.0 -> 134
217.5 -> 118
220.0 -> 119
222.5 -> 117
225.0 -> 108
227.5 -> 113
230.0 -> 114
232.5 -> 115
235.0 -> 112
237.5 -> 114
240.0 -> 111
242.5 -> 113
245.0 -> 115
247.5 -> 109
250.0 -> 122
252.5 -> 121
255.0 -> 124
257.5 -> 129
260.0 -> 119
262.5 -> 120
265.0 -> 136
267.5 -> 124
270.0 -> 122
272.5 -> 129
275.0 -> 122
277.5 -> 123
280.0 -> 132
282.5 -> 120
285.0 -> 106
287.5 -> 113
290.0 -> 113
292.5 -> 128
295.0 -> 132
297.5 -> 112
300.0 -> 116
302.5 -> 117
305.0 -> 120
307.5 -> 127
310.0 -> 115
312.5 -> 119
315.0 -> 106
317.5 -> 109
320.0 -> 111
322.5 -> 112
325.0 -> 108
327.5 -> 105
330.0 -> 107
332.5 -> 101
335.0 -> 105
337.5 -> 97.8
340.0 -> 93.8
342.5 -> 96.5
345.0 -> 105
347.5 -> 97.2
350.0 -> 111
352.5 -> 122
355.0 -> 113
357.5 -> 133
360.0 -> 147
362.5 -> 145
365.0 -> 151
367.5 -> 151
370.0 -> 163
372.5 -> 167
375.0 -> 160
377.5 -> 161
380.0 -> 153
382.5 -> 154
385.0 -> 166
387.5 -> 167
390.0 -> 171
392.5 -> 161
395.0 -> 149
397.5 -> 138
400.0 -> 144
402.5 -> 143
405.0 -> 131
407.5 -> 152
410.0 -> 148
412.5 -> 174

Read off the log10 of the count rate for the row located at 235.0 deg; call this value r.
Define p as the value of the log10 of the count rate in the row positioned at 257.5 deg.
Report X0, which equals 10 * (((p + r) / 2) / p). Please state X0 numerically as 9.9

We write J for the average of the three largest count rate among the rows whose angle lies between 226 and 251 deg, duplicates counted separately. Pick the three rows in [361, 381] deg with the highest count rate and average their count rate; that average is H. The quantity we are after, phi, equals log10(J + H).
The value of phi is 2.45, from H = 164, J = 117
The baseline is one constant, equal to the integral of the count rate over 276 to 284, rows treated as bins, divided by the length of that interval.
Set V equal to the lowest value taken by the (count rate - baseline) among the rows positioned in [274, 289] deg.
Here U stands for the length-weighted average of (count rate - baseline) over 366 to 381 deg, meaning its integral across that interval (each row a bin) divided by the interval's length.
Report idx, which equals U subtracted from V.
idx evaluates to -53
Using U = 35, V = -18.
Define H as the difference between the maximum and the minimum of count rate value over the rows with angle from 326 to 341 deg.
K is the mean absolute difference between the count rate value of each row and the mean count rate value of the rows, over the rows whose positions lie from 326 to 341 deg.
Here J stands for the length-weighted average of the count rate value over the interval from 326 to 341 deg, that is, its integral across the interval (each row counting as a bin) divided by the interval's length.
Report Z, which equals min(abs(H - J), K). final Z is 4.1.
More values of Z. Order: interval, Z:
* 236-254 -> 3.7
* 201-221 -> 5.1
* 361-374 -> 7.7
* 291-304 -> 7.2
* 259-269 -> 5.6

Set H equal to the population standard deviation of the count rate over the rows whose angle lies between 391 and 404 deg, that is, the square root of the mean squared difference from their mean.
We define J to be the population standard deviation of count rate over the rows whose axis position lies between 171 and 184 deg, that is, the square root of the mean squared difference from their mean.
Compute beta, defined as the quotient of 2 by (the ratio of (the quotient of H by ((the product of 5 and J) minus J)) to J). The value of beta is 12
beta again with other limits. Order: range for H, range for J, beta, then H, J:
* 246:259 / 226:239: 1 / 6.6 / 1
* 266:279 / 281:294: 171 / 2.6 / 7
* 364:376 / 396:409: 60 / 6.4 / 7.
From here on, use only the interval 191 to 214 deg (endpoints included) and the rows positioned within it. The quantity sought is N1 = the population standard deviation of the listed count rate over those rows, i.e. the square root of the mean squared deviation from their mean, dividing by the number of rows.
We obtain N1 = 7.6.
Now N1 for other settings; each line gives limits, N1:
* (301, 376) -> 21.1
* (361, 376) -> 7.7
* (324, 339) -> 3.5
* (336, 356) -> 9.3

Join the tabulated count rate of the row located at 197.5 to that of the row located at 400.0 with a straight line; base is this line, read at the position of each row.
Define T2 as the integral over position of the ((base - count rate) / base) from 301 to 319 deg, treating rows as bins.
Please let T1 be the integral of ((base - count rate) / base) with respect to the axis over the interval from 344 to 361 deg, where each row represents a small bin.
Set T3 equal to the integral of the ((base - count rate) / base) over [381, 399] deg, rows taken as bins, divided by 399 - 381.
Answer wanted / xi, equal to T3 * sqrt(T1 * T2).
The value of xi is -0.26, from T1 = 2.6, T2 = 2.5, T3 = -0.10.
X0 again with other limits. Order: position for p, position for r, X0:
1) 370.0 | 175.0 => 9.7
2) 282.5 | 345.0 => 9.9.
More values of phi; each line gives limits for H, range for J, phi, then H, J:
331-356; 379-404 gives 2.45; 115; 168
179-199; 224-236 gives 2.37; 122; 114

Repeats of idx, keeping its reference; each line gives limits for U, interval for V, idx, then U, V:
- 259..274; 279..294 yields -19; 1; -18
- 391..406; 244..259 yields -36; 21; -15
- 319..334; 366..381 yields 44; -17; 27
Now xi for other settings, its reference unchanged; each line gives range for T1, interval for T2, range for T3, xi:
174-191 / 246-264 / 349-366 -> 0.04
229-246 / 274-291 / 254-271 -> 0.07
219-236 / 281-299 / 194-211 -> -0.03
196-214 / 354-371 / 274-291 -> 0.05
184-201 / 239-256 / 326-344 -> 0.23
